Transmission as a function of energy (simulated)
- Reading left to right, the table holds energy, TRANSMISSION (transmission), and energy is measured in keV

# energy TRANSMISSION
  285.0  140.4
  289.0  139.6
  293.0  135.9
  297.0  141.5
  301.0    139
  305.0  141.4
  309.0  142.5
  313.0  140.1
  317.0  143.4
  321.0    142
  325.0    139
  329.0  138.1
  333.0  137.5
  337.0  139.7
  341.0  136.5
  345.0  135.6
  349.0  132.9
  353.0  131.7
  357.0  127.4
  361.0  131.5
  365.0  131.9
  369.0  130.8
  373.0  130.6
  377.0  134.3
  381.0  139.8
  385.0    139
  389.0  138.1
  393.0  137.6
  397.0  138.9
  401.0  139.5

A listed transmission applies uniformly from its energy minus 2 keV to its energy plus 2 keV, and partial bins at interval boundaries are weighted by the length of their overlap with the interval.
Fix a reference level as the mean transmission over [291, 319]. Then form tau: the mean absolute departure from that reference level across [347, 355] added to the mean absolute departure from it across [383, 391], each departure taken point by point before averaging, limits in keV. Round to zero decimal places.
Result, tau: 10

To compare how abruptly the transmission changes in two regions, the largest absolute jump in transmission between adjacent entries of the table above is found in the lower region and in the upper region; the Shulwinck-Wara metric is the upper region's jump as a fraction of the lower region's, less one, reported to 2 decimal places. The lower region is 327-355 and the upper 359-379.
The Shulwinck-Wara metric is 0.16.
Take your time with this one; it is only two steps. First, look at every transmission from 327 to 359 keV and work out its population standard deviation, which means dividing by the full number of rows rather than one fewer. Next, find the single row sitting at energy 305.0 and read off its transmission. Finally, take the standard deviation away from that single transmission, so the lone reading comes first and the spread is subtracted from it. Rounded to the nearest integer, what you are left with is 138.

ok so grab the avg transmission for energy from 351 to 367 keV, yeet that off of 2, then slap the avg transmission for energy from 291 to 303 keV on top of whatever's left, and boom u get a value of 10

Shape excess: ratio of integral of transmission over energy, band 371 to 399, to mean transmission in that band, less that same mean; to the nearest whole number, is -109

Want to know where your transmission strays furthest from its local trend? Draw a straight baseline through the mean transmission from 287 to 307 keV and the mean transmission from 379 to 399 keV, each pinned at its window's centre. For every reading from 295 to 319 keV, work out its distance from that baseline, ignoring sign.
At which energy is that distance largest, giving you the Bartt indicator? 317.0 keV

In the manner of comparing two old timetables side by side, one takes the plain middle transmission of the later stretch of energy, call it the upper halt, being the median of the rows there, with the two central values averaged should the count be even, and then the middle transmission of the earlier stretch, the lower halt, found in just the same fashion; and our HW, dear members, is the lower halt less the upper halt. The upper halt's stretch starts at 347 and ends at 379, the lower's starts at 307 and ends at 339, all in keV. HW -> 8.3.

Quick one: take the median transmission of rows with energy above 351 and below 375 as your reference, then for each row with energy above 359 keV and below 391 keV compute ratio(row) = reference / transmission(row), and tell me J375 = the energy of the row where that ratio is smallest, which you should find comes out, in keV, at 381.0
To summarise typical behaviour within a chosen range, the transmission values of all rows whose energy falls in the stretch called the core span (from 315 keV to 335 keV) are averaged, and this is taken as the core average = 140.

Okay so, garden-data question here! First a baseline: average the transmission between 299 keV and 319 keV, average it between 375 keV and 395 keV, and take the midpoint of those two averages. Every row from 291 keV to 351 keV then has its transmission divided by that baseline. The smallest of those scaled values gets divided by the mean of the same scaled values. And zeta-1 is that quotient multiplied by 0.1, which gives 0.0956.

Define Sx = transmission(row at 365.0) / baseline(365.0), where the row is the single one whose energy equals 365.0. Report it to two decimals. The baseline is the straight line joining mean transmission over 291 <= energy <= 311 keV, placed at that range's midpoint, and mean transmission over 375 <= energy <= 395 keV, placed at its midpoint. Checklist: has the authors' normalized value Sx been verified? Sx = 0.95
